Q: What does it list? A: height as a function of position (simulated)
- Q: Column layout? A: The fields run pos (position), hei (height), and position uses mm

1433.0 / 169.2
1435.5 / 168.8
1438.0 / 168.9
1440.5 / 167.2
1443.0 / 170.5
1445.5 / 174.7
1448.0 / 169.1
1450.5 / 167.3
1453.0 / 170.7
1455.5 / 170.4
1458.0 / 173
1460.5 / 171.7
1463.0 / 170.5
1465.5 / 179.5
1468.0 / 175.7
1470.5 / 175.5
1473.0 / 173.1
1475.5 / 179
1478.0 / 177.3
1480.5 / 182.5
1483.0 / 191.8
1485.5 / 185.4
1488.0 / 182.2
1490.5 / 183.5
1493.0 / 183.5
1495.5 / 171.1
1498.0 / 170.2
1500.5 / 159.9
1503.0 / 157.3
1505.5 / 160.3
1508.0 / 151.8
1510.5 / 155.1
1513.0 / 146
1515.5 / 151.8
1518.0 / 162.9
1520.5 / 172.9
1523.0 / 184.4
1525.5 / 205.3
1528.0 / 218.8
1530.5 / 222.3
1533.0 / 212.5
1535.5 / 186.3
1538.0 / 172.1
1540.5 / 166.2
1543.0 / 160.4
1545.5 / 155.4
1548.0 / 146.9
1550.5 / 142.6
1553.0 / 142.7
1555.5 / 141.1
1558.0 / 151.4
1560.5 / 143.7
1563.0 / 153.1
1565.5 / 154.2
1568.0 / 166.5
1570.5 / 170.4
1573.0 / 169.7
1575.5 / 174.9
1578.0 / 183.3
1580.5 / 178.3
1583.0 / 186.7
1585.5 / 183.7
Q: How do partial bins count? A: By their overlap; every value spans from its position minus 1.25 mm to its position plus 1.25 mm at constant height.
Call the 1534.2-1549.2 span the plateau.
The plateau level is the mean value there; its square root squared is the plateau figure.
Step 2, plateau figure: 165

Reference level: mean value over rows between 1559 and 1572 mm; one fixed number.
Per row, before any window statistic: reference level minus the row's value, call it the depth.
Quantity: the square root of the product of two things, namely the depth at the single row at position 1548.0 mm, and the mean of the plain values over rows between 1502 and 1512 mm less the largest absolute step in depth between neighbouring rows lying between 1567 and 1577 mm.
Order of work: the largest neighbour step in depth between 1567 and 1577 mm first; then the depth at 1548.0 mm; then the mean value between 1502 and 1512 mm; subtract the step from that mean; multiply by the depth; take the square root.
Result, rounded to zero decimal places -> 40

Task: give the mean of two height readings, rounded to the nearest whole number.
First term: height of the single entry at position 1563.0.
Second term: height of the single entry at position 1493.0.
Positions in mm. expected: 168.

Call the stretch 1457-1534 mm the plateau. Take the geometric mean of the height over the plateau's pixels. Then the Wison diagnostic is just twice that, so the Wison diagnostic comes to 352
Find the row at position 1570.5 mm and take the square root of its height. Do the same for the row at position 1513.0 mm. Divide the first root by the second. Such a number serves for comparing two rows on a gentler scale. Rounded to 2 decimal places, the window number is 1.08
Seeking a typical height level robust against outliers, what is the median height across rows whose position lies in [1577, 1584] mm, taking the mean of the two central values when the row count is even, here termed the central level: 183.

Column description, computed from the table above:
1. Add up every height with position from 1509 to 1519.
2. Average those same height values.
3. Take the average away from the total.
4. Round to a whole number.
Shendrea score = 462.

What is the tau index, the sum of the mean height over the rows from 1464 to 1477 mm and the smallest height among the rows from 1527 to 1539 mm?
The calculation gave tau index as 349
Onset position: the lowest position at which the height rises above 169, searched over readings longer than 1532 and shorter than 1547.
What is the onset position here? 1533.0 mm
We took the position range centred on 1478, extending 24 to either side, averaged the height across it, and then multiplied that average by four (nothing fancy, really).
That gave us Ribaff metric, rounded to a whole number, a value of 706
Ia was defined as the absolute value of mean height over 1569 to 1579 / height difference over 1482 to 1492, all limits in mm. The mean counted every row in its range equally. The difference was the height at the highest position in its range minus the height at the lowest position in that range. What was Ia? 21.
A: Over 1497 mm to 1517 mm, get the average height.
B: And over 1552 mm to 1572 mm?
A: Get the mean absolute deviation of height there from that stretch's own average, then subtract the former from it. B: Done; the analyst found -148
